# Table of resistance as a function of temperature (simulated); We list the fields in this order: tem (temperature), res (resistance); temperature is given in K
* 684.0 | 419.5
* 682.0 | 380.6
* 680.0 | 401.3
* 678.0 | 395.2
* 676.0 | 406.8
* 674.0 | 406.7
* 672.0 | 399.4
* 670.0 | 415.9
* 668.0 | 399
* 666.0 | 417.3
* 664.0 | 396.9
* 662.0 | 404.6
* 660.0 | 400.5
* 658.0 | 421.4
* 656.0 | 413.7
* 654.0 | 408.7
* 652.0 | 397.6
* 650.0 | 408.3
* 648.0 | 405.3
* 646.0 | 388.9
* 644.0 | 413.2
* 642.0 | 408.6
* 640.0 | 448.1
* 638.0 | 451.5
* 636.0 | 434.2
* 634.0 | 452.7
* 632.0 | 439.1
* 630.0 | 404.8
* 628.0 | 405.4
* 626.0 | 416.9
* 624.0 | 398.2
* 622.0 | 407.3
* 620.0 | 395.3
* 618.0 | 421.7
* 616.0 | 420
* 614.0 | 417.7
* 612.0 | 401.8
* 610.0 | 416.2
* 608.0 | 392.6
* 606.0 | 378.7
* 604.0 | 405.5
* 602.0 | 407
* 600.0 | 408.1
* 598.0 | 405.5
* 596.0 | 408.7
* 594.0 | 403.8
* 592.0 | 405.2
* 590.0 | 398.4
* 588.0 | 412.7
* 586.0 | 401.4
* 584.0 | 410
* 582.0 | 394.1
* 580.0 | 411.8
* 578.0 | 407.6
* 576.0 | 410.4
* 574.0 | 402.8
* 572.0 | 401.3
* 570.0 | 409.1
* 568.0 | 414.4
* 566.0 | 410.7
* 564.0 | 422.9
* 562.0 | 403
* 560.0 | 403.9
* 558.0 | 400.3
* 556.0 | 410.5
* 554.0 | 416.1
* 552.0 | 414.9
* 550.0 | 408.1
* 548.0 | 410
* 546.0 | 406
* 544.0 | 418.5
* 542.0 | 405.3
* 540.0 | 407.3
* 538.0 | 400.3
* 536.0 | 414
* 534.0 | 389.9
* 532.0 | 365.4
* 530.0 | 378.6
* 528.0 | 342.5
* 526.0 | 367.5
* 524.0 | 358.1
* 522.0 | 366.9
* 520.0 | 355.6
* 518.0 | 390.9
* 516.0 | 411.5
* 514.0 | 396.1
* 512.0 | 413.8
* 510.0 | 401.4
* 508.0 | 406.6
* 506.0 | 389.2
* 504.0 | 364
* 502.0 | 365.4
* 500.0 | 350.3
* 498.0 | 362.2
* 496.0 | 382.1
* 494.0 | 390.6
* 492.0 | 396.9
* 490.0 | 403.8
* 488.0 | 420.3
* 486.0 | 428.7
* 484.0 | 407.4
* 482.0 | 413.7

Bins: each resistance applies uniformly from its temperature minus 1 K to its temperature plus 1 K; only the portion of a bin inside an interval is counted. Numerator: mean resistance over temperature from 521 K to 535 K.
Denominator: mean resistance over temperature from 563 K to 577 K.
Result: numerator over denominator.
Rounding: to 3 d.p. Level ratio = 0.895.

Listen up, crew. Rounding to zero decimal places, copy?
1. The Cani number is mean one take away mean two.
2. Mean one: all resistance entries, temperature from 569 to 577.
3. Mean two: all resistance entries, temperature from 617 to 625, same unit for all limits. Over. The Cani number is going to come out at 0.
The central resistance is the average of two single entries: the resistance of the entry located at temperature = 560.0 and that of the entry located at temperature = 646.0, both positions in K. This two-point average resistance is 396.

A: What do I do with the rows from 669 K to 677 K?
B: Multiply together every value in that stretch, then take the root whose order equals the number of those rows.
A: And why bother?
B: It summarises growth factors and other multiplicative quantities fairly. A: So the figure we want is 407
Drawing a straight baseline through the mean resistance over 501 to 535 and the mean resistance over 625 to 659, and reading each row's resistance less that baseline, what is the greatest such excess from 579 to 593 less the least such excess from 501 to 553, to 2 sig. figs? 53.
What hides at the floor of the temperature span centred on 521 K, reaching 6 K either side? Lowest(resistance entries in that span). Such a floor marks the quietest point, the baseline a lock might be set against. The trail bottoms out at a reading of 355.6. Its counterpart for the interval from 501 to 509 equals 364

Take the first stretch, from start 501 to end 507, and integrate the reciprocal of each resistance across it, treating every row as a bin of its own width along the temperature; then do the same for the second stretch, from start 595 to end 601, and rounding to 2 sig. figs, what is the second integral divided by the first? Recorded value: 0.91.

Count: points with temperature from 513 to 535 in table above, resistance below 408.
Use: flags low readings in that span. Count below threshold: 10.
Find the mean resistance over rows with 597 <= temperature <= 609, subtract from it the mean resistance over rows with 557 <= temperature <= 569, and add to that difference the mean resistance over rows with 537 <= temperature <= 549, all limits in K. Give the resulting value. 398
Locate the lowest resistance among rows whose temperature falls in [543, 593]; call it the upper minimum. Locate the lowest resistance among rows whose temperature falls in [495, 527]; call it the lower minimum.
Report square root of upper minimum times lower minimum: 372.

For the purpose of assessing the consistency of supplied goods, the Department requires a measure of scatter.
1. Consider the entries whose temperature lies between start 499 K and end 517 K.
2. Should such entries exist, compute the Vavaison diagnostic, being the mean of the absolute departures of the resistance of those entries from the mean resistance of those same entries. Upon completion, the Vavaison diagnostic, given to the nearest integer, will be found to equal 19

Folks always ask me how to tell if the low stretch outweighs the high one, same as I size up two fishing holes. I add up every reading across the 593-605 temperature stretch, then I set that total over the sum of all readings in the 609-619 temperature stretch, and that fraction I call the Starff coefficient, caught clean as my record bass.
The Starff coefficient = 1.2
